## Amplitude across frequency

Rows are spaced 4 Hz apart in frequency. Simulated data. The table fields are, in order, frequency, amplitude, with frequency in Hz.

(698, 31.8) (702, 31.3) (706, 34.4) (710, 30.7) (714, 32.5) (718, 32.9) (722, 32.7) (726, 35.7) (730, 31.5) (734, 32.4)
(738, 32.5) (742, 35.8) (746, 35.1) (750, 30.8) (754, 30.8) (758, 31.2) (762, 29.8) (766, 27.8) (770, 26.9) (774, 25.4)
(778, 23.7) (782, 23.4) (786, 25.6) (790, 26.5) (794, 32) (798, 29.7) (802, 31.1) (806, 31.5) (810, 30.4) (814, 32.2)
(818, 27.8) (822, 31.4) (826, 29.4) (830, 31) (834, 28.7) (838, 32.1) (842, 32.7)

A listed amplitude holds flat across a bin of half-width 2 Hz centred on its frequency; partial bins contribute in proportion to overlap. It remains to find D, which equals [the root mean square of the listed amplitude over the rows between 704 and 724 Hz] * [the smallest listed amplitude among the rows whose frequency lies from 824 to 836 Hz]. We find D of 937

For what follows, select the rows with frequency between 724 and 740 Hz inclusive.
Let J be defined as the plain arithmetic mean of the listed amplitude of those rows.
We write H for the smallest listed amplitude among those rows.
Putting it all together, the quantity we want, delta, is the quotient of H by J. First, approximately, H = 31.5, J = 33.0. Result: 0.95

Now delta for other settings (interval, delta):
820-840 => 0.94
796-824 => 0.91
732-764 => 0.92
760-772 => 0.96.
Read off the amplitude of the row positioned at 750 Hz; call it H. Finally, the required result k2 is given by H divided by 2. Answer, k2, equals 15.4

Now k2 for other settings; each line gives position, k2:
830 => 15.5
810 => 15.2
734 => 16.2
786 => 12.8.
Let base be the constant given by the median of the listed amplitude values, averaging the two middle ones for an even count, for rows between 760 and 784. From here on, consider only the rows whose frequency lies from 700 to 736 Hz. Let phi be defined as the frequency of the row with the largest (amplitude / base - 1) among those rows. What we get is 726 Hz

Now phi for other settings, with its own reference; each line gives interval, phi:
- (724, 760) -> 742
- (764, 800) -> 794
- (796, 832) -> 814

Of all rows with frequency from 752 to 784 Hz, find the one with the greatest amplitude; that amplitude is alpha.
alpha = 31.2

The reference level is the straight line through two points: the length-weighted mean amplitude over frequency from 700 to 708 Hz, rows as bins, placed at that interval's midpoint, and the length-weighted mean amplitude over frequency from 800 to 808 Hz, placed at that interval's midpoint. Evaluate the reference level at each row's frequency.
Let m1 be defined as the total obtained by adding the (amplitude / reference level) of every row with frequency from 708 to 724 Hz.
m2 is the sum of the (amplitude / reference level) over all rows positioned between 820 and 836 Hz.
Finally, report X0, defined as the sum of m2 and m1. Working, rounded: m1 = 3.94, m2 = 3.90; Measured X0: 7.8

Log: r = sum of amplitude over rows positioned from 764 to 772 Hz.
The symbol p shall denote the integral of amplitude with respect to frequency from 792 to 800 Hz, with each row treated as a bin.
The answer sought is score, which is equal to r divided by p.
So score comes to 0.222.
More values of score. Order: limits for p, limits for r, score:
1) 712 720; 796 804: 0.232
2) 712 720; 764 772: 0.209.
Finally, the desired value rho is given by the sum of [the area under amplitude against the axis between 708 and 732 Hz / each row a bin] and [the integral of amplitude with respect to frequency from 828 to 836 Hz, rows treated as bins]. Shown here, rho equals 1023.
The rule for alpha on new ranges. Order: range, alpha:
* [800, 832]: 32.2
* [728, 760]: 35.8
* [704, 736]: 35.7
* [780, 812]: 32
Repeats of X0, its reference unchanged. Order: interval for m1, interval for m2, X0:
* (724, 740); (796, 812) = 8.0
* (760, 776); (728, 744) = 7.5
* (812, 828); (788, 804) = 7.7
